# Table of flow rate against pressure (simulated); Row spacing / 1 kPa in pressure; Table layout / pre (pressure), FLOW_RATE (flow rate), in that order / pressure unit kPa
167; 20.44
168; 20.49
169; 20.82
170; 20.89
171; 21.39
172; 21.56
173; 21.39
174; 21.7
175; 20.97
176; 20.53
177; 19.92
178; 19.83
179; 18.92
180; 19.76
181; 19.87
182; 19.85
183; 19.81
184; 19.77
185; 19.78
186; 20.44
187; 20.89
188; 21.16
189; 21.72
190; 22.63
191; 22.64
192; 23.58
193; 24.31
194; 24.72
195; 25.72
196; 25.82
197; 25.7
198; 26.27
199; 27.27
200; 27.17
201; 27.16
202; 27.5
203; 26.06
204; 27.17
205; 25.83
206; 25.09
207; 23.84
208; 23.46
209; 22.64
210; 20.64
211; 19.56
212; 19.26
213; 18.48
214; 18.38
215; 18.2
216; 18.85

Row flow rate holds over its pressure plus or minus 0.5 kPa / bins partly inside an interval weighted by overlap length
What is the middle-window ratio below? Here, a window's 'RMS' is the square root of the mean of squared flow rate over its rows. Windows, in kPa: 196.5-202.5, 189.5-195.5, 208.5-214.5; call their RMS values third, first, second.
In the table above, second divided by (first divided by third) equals 22.3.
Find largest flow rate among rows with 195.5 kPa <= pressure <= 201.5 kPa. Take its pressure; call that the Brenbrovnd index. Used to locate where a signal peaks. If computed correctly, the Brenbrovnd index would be 199 kPa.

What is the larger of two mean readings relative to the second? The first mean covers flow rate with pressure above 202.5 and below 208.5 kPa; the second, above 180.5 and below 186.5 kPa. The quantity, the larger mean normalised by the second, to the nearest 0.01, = 1.27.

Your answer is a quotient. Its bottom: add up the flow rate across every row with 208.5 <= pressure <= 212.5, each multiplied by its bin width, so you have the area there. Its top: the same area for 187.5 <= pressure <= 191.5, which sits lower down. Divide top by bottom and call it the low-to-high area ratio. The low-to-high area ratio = 1.07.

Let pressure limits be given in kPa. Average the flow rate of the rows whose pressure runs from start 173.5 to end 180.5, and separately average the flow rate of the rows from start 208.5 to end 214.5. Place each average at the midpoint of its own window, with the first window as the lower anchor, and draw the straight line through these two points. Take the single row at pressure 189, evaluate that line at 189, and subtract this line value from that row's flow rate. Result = 1.6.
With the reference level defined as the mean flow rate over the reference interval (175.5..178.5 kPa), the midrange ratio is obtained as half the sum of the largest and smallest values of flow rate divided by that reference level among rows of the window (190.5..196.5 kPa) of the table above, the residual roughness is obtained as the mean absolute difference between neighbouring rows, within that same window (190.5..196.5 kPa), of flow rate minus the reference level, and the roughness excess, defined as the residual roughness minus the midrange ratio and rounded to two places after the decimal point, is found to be -0.57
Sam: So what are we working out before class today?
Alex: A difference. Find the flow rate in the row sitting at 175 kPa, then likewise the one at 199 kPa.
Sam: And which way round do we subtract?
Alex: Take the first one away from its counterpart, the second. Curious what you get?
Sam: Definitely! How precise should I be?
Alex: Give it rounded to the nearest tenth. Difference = 6.3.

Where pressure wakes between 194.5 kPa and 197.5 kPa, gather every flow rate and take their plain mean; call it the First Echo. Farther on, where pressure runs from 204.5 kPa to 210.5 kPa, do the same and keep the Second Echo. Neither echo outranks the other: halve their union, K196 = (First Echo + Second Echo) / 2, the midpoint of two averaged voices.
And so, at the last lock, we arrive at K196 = 24.7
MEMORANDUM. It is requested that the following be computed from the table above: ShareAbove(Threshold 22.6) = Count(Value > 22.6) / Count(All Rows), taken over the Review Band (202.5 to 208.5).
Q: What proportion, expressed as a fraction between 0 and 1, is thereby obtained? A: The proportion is 1.00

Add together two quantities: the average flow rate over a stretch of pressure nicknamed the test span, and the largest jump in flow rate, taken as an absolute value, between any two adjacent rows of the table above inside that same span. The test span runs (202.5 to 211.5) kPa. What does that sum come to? 25.8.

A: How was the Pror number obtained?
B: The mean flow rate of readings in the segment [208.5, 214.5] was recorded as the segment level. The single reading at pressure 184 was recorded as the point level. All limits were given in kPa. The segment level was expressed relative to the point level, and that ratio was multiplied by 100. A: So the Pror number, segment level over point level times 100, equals 100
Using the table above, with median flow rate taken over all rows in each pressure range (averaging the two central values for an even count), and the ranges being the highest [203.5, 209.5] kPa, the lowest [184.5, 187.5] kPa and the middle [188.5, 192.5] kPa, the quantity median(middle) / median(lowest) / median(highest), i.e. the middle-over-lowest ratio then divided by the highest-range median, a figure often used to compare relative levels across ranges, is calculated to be 0.0453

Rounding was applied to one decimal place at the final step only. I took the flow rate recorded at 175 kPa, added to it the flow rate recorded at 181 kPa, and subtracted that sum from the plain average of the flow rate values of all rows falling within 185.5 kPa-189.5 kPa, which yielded -19.8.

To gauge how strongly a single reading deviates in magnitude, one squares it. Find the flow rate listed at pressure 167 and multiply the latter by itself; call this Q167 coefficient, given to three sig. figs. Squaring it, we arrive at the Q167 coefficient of 418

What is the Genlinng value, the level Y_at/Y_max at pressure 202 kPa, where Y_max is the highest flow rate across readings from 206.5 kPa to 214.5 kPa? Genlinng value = 1.15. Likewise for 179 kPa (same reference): 0.79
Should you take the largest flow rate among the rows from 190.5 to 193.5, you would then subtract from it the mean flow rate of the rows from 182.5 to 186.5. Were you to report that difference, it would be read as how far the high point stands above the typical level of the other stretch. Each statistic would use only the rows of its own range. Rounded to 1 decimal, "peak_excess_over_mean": 4.4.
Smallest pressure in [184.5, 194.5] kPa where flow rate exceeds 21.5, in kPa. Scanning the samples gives 189 kPa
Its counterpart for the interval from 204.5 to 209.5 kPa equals 205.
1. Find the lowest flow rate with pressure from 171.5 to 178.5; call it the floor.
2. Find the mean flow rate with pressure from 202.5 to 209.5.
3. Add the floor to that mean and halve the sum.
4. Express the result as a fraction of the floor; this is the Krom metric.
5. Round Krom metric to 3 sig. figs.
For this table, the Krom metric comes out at 1.13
